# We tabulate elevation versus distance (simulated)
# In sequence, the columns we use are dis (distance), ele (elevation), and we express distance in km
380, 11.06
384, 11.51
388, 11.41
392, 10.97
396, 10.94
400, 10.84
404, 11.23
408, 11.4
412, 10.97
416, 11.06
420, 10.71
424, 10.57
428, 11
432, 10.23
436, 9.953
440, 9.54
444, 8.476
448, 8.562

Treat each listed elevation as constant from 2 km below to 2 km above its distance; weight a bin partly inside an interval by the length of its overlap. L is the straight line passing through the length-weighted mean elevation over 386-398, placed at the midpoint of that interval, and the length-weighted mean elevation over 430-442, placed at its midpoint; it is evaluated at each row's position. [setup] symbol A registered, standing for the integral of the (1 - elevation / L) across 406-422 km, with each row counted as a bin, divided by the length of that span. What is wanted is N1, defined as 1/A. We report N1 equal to -20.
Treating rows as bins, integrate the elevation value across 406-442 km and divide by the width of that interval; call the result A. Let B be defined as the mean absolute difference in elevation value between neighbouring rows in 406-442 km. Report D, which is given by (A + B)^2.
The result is 120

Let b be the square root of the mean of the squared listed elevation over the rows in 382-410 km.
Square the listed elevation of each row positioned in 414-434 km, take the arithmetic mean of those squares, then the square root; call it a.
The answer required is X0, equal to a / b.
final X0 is 0.96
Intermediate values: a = 10.7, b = 11.19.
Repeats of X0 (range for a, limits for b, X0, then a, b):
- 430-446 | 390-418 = 0.87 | 9.6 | 11.06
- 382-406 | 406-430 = 1.02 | 11.2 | 10.95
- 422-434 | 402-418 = 0.95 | 10.6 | 11.17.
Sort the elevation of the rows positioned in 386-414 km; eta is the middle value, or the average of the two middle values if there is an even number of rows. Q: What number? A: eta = 10.97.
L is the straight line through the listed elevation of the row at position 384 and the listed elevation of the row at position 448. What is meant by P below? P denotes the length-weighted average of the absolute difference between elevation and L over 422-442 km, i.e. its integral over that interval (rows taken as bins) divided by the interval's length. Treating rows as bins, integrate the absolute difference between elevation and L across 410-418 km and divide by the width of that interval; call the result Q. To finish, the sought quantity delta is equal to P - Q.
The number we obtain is 0.1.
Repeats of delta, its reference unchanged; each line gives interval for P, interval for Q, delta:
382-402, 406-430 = -0.9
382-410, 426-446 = -0.6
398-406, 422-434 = -0.8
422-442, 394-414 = 0.5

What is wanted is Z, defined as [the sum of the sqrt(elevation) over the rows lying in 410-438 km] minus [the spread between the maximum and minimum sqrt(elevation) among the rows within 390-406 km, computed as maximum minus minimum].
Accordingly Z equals 23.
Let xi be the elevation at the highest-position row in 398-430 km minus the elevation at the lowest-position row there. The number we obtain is 0.2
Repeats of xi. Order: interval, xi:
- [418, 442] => -1.2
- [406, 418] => -0.3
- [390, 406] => 0.3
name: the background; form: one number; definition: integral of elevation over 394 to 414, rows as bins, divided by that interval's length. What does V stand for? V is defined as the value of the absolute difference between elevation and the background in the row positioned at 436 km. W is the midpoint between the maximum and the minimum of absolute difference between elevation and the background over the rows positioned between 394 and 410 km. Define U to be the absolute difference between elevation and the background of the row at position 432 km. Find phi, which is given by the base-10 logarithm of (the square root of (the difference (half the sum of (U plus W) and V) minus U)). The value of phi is -0.30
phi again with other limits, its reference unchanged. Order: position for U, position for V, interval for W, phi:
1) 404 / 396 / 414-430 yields -0.46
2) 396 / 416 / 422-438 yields -0.31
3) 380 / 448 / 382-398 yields 0.07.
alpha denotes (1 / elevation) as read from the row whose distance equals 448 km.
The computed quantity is 0.117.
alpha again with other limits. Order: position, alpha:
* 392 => 0.091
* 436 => 0.100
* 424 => 0.095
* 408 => 0.088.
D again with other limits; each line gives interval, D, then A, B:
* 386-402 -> 126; 11.0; 0.19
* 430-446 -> 103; 9.5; 0.58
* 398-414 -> 131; 11.1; 0.33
